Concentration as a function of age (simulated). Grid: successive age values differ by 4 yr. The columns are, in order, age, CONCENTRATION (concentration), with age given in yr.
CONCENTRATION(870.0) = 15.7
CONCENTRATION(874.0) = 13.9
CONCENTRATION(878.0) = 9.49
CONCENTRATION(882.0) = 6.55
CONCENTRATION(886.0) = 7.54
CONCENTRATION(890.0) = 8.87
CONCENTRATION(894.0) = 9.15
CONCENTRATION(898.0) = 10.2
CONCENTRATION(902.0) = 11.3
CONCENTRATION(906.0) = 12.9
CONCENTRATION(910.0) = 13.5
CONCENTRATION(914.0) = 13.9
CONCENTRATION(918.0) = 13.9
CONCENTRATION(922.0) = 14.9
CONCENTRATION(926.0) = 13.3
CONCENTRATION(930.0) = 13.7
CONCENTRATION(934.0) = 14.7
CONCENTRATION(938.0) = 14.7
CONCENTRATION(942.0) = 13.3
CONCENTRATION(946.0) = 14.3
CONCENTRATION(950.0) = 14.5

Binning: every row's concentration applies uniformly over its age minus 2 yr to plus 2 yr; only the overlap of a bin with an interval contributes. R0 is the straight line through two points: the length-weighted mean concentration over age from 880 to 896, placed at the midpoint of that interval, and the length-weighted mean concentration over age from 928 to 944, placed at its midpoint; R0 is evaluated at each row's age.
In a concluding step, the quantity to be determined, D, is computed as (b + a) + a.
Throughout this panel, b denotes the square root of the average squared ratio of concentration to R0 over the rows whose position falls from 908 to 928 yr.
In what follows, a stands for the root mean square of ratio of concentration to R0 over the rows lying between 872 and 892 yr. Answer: 3.98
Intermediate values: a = 1.40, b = 1.18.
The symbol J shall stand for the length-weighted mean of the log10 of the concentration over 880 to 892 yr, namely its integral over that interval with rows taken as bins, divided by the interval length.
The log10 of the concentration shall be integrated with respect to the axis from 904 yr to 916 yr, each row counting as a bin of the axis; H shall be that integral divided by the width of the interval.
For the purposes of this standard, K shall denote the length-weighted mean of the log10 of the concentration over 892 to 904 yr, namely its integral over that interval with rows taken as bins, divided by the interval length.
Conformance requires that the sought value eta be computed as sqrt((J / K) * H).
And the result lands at 0.99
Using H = 1.13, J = 0.88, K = 1.01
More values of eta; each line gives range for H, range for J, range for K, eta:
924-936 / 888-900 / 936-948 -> 0.98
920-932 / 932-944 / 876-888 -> 1.22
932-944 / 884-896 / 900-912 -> 0.99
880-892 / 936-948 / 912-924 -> 0.94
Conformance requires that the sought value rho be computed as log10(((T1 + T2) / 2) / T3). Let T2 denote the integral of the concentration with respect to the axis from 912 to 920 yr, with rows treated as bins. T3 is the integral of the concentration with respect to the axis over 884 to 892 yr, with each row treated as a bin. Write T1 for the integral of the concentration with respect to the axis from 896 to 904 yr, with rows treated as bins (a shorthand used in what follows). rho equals 0.18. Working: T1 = 86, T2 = 111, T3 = 66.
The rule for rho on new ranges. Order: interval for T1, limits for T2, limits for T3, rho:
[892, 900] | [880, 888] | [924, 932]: -0.21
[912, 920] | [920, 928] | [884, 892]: 0.23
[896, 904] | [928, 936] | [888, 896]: 0.14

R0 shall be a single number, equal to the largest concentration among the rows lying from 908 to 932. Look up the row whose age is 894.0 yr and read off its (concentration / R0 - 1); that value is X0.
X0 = -0.39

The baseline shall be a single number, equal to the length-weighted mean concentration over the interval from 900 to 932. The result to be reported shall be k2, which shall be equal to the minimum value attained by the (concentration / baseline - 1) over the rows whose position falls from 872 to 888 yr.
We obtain -0.51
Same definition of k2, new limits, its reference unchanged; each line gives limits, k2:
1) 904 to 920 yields -0.04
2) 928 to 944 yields -0.01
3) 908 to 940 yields -0.01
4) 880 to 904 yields -0.51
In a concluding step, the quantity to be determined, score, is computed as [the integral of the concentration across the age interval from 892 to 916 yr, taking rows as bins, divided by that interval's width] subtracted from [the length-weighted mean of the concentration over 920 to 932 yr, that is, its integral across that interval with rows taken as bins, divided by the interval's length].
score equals 2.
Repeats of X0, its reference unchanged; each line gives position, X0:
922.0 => 0.00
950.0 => -0.03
